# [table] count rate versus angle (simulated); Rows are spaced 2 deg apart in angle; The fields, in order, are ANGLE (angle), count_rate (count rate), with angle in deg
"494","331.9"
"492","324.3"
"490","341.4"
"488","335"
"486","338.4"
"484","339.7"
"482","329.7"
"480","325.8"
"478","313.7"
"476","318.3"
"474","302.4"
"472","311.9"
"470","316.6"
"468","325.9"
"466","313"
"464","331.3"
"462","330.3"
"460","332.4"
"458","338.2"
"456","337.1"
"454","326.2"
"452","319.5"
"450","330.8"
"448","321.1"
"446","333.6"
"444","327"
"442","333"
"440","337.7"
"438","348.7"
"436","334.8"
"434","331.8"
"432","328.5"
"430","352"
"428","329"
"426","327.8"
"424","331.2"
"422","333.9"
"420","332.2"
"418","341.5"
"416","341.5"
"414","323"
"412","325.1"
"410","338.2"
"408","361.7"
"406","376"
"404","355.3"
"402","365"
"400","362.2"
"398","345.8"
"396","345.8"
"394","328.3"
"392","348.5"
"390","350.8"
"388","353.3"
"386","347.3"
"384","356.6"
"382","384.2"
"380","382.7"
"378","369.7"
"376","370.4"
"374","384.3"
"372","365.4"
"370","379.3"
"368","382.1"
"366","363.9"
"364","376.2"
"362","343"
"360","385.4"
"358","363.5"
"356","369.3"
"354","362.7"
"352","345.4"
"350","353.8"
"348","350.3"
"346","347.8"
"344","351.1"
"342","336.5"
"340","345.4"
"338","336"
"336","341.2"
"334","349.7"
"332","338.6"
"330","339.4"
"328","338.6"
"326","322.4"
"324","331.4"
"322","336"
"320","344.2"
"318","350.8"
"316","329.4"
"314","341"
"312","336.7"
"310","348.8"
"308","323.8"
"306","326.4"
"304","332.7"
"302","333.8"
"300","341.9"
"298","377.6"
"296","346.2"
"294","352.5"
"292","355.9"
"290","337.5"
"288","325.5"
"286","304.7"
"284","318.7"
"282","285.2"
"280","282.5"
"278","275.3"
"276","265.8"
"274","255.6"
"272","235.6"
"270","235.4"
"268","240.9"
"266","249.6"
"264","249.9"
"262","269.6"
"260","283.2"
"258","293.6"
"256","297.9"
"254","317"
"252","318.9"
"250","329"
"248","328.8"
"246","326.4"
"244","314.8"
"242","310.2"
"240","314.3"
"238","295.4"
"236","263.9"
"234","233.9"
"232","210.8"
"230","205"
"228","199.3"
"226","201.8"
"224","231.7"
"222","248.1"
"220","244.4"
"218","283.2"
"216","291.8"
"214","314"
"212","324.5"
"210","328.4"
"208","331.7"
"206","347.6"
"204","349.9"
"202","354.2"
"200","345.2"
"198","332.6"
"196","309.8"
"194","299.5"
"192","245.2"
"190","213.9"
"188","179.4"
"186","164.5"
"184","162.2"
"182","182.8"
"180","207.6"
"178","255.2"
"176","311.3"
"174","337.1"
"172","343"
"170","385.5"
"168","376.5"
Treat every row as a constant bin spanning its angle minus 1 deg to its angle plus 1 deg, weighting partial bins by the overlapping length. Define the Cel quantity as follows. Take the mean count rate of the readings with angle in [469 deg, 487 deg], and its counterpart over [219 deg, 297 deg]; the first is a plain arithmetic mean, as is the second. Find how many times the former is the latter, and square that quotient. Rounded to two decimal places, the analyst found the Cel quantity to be 1.31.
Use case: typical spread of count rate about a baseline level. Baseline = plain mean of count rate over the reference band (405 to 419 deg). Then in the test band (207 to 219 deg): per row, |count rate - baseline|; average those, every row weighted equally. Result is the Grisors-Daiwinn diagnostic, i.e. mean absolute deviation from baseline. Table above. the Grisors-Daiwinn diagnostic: 32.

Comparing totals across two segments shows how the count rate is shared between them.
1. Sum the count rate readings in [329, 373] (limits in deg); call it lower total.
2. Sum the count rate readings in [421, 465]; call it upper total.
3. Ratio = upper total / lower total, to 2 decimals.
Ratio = 0.93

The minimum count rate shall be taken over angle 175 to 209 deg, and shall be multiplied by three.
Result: 487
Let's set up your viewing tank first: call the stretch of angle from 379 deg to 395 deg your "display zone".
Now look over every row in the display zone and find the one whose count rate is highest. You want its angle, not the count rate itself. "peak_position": 382 deg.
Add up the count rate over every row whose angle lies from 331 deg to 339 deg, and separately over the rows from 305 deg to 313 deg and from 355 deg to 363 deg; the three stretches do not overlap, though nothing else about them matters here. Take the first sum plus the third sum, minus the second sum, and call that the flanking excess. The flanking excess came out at 1491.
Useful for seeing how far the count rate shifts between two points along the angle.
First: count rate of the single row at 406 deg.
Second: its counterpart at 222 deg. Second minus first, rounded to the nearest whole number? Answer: -128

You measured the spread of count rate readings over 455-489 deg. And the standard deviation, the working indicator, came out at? 11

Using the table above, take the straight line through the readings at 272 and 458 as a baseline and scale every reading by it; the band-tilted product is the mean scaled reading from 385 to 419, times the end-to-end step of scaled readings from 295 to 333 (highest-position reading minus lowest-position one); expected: -0.15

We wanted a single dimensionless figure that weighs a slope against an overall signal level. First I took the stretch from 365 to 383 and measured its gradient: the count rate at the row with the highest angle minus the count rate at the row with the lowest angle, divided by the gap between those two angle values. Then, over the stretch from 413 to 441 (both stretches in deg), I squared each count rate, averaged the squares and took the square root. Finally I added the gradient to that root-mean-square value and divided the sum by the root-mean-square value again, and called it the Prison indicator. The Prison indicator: 1.00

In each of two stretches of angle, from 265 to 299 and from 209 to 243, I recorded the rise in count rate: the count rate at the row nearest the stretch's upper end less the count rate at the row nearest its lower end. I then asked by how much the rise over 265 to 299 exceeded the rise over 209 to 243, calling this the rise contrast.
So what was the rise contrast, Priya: 146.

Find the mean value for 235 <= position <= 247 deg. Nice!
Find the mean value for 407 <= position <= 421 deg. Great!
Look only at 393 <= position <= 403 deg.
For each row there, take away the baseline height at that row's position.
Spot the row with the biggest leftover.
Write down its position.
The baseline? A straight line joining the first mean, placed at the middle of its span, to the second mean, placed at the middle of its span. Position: 402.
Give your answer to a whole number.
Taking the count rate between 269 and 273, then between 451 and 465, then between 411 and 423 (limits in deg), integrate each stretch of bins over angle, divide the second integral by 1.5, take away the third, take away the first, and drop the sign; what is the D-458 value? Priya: 1850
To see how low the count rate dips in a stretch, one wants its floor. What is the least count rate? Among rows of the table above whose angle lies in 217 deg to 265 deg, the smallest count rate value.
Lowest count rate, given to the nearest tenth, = 199.3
